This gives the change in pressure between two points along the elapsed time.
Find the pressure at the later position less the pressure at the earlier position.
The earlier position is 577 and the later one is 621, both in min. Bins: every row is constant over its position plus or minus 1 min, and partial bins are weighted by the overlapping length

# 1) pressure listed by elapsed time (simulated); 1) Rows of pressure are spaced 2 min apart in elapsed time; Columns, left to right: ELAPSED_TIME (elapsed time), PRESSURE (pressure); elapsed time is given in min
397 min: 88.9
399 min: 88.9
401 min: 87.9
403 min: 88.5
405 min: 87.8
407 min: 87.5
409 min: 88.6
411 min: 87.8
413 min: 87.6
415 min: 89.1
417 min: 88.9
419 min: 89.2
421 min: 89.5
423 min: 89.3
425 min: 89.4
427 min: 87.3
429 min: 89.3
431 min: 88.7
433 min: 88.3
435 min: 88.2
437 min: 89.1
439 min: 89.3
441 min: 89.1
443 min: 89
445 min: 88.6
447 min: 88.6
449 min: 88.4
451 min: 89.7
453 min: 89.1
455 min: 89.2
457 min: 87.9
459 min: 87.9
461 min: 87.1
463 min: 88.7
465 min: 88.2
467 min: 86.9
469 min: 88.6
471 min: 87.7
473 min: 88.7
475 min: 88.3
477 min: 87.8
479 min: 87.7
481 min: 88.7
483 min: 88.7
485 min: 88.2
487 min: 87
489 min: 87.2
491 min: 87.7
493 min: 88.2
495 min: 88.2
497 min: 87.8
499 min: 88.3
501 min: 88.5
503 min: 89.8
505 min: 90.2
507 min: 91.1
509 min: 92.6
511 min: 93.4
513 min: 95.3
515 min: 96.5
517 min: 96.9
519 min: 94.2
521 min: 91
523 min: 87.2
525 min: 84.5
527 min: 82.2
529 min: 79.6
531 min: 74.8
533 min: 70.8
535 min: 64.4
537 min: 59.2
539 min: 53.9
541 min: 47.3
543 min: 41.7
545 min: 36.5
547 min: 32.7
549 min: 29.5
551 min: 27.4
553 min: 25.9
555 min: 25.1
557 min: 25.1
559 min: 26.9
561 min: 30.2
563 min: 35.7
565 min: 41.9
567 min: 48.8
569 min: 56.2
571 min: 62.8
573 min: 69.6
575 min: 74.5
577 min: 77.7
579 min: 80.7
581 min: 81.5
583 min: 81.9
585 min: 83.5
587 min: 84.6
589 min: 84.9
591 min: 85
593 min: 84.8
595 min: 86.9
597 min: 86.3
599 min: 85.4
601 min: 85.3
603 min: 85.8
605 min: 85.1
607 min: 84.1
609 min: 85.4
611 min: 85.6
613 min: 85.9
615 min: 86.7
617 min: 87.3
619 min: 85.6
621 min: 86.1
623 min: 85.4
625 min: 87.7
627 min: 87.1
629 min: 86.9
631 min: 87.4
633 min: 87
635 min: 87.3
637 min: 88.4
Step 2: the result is 8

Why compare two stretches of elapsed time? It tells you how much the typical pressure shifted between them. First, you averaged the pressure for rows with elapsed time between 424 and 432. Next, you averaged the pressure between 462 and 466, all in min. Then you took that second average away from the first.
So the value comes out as 0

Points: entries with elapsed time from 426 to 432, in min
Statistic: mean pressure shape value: 88.4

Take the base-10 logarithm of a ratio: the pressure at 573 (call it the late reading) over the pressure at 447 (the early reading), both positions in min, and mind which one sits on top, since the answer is -0.10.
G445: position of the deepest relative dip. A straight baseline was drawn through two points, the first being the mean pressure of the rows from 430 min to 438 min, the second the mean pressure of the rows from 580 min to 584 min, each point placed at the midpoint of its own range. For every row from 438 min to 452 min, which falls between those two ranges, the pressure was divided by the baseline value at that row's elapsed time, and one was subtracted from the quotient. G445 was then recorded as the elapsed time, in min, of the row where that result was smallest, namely 449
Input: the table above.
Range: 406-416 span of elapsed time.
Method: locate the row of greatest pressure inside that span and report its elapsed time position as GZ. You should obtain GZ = 415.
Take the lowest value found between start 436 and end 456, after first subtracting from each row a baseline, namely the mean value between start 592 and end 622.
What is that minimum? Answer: 2.6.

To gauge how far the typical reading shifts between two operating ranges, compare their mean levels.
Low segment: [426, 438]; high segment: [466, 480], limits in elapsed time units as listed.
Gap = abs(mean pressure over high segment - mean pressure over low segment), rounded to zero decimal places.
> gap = 1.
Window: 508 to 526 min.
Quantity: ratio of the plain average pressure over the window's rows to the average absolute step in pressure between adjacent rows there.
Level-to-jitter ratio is 44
